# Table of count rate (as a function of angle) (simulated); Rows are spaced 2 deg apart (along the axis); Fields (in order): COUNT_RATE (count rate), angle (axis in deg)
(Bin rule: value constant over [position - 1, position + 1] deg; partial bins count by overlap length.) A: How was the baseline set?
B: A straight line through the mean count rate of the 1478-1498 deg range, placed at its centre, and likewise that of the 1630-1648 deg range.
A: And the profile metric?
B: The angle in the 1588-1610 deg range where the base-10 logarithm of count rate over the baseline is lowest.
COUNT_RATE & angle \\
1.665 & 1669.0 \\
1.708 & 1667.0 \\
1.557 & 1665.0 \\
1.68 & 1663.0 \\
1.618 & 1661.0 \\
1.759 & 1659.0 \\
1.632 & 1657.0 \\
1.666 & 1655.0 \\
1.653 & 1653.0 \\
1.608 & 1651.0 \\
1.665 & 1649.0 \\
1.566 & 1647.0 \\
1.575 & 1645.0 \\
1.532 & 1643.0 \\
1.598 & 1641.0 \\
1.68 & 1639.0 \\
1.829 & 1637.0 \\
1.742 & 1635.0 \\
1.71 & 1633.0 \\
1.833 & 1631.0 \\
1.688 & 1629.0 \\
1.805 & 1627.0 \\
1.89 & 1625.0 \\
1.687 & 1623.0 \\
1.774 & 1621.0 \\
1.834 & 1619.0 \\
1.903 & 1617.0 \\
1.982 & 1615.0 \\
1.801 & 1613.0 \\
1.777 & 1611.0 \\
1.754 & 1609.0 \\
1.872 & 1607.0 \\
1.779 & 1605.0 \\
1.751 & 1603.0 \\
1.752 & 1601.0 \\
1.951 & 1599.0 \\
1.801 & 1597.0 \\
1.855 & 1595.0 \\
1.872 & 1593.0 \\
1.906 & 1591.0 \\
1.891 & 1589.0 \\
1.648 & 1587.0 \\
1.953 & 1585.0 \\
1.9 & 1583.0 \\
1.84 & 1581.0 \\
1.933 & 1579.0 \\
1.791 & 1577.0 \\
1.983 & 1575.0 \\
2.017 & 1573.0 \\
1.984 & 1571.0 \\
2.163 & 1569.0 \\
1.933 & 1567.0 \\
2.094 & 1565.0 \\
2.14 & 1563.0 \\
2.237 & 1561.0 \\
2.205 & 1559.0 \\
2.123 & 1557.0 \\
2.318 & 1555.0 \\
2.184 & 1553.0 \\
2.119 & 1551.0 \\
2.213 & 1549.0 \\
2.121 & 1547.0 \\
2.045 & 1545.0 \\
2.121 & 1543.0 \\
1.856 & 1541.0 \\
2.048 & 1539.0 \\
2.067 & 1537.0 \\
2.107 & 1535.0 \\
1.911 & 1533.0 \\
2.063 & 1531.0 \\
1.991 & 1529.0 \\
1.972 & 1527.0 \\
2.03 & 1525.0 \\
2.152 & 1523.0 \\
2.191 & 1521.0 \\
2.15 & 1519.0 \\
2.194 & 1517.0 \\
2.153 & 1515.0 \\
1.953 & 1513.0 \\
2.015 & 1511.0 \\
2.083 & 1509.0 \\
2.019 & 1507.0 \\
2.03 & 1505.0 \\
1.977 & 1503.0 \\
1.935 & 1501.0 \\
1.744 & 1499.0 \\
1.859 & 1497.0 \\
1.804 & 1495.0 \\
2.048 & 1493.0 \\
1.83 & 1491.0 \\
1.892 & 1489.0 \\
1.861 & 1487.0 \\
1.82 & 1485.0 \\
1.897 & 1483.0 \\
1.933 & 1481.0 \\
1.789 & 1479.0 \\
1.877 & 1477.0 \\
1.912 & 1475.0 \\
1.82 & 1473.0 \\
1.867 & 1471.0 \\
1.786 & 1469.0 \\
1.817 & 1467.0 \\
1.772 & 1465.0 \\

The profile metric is 1601.0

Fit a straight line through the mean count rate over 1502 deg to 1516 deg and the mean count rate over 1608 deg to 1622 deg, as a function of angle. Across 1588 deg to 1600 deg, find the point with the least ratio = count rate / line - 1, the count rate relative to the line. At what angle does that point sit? 1597.0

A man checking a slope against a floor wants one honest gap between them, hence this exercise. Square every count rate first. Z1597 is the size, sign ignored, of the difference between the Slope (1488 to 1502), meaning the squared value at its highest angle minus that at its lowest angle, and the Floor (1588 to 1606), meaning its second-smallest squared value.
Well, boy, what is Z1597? 2.90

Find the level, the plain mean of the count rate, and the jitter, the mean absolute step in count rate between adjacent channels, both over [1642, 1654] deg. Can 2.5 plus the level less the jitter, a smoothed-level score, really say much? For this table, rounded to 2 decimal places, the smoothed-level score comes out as 4.05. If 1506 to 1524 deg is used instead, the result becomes 4.53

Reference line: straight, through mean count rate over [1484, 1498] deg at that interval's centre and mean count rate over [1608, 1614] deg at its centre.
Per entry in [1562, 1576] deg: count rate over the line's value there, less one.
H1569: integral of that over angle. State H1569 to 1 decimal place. 1.8 deg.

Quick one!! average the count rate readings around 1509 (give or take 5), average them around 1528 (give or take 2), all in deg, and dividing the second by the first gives 0.98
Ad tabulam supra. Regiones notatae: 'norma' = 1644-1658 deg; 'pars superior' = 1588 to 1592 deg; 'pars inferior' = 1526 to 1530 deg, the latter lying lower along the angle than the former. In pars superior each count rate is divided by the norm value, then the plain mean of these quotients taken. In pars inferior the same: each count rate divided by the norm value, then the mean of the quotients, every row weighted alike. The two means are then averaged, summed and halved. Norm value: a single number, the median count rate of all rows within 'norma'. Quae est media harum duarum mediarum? 1.19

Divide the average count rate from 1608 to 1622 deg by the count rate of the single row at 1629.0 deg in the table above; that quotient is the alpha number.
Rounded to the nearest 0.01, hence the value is 1.09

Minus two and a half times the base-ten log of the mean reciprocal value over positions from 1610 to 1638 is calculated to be 0.64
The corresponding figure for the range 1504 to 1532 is 0.79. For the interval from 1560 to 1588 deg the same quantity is 0.73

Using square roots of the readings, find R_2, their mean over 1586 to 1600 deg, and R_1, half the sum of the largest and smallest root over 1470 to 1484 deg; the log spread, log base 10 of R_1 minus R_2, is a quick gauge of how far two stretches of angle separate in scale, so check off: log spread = -2.3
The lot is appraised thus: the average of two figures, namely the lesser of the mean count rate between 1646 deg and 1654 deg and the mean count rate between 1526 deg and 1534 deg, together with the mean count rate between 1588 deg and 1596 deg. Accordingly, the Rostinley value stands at 1.75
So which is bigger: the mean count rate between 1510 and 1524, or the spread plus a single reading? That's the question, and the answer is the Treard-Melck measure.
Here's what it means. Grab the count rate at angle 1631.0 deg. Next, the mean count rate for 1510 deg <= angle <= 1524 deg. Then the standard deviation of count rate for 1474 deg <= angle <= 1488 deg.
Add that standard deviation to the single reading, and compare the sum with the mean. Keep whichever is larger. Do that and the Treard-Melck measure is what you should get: 2.12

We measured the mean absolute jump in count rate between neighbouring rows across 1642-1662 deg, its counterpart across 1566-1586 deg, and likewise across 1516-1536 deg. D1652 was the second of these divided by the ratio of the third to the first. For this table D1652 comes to 0.09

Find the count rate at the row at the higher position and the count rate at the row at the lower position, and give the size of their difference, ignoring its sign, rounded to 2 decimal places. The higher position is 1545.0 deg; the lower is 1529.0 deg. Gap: 0.05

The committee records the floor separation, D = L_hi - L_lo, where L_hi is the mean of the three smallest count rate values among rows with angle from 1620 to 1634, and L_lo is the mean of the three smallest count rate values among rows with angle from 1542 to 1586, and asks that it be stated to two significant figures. -0.15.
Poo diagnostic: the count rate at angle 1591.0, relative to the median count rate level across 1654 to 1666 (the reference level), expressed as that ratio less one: 0.2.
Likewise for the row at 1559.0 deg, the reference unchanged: 0.3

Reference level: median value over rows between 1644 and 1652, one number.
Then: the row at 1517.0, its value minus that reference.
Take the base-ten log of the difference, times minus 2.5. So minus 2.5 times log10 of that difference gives 0.6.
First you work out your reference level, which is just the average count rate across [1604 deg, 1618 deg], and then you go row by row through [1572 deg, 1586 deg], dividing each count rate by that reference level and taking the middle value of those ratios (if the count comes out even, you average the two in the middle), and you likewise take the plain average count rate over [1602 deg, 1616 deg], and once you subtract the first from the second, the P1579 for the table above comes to 0.77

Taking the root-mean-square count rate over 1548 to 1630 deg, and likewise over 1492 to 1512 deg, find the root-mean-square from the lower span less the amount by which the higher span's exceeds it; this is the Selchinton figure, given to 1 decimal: 2.0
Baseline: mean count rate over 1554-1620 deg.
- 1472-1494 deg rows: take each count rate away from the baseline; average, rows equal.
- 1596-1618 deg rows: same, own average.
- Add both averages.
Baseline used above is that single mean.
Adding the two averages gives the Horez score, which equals 0.15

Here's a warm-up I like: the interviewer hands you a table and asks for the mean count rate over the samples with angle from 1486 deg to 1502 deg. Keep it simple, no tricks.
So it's 1.87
